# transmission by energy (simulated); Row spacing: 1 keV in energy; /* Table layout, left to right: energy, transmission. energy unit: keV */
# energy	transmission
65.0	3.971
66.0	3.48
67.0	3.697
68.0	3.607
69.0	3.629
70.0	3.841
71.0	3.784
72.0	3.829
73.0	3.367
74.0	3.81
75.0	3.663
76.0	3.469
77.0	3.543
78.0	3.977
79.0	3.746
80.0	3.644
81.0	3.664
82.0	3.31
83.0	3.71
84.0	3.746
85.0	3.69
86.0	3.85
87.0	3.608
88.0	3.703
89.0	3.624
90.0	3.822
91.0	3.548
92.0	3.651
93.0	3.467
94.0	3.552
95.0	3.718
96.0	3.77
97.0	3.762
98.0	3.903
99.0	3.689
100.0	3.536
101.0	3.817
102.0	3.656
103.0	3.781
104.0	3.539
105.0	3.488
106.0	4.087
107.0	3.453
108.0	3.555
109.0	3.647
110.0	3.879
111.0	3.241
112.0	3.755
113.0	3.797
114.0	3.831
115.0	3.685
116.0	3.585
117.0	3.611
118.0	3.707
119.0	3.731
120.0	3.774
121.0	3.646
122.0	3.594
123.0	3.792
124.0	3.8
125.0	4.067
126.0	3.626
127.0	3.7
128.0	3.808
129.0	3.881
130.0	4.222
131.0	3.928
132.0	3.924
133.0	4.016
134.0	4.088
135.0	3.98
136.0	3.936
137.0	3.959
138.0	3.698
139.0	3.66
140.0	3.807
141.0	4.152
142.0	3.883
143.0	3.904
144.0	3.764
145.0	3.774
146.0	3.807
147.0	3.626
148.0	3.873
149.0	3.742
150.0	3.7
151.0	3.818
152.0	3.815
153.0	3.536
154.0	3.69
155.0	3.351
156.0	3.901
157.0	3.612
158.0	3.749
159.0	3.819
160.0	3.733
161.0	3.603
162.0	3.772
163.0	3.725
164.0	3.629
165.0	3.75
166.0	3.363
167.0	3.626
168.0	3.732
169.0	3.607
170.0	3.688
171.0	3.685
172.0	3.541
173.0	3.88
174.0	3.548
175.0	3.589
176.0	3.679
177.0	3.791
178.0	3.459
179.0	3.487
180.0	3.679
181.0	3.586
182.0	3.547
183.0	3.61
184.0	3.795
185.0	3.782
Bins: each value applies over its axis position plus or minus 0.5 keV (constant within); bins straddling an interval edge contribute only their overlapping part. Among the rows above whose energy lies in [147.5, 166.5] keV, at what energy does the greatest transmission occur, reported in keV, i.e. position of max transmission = 156.0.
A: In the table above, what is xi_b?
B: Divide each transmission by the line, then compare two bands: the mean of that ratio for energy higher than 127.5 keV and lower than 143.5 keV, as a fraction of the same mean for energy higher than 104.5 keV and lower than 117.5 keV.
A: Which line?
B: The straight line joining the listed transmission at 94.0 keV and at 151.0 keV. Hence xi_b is 1.04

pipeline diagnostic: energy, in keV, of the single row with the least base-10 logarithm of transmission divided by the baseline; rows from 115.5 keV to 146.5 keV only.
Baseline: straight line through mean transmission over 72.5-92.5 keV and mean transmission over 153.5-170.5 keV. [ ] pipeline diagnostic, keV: 116.0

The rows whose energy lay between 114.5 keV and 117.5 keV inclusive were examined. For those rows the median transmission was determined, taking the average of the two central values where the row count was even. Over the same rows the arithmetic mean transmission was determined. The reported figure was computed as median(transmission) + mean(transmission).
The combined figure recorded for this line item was 7.24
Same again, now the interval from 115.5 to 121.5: 7.35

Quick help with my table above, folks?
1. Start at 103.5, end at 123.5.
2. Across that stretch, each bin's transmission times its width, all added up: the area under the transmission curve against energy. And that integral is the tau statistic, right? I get 73.4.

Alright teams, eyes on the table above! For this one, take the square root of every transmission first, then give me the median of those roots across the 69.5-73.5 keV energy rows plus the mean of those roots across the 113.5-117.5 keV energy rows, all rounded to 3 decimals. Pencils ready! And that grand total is 3.869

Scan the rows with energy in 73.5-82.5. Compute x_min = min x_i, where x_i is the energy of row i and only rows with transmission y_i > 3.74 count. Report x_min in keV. 74.0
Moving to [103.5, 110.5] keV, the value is 106.0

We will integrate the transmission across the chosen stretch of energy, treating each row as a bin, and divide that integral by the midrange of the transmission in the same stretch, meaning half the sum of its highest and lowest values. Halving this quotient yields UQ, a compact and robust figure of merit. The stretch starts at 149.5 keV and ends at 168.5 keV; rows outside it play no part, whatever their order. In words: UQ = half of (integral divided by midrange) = 10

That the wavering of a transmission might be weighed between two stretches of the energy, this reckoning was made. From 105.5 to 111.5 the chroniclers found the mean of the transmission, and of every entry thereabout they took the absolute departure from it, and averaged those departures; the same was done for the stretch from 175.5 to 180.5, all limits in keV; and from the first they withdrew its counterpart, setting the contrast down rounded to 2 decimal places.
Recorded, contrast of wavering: 0.11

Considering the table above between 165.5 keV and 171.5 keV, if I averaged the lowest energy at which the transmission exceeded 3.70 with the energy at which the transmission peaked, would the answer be 168 keV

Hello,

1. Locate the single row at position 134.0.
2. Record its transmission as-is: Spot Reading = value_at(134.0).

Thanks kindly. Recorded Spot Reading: 4.088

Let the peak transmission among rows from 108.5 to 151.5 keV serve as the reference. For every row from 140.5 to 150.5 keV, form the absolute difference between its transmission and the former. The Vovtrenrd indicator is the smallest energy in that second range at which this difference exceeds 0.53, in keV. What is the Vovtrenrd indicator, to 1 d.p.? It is 147.0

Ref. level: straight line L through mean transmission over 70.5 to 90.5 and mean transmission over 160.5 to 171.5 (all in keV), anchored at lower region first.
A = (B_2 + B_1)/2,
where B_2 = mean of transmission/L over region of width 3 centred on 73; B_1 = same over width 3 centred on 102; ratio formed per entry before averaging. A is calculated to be 1.01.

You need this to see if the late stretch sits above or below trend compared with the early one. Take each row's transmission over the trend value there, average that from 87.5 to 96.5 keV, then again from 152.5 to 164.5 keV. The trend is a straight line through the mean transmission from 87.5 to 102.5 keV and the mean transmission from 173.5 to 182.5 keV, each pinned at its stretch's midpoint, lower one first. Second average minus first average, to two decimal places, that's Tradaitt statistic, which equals 0.03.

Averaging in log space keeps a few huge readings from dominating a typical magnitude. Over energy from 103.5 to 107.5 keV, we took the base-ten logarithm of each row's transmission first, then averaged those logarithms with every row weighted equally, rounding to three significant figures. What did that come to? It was 0.560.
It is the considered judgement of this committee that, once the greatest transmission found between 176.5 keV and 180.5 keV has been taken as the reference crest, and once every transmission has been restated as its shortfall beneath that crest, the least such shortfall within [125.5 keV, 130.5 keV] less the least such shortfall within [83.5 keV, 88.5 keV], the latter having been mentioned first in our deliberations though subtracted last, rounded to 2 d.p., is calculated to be -0.37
